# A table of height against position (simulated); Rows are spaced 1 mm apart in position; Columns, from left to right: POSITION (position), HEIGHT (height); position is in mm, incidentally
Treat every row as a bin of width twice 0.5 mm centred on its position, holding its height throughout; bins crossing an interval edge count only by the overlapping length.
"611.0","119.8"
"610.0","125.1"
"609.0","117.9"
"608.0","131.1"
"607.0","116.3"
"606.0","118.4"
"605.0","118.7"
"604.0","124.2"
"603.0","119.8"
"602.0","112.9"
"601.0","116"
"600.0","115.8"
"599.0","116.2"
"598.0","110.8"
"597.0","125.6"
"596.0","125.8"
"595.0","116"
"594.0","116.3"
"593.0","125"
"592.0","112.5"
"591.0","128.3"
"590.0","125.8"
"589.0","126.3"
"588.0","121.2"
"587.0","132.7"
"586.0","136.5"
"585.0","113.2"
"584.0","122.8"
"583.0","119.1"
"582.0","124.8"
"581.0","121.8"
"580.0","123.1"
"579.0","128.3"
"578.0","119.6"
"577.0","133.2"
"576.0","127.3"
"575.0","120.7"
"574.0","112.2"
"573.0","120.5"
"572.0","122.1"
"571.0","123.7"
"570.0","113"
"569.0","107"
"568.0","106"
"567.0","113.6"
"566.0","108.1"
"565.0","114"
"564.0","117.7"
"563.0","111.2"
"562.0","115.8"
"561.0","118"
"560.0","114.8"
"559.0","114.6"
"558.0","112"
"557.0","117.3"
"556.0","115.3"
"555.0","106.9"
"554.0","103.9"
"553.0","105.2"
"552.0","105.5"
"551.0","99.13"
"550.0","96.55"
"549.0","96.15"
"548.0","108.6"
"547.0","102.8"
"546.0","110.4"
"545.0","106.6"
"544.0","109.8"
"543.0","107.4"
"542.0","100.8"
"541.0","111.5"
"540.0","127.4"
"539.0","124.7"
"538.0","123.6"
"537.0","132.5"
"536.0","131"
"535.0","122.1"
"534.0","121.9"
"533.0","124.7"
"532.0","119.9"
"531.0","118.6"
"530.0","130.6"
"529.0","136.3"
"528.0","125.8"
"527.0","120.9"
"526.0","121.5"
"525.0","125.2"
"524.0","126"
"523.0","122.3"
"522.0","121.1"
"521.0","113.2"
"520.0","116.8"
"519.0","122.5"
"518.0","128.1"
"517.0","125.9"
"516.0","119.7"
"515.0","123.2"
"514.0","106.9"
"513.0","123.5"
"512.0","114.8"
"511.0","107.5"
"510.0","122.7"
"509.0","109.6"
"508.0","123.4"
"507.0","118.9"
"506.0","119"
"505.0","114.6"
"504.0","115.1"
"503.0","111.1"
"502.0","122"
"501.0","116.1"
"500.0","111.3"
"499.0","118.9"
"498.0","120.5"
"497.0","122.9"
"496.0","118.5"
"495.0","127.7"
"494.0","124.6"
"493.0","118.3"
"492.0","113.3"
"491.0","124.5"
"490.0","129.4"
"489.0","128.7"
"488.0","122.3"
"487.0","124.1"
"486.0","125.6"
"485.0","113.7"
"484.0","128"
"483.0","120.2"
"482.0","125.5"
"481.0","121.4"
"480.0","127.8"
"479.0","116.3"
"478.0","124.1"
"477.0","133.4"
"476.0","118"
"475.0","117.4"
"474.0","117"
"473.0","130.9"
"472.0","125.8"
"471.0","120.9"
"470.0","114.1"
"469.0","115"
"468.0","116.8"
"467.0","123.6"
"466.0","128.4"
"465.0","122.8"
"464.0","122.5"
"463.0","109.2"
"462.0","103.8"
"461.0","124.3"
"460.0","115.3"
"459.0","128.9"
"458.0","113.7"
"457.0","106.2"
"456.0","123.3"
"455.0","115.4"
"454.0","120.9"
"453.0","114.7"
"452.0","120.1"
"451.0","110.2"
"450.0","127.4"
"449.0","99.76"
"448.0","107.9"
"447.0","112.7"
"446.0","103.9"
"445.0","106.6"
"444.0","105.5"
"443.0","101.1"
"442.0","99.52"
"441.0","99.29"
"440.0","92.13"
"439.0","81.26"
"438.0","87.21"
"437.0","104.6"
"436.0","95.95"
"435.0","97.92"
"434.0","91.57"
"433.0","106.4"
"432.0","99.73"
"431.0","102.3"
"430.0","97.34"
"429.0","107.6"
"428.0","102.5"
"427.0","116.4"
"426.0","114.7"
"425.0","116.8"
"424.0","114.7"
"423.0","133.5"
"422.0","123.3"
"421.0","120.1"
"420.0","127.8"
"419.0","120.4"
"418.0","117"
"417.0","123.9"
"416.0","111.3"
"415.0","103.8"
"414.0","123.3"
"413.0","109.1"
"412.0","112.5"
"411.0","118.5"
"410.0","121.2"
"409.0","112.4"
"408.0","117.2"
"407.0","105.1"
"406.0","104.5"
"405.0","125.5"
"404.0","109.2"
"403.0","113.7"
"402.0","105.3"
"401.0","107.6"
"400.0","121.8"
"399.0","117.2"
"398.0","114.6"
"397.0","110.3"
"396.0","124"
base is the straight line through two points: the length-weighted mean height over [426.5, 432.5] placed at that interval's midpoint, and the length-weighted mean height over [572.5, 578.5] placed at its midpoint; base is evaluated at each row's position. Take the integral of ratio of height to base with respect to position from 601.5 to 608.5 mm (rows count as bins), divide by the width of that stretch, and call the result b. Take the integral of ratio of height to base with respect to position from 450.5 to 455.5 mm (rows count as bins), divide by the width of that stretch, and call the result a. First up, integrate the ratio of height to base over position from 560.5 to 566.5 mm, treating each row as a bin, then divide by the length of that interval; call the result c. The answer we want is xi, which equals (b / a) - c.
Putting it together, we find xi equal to -0.06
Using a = 1.08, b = 0.95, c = 0.95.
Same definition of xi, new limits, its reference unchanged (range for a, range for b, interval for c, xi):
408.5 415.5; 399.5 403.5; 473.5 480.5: -0.12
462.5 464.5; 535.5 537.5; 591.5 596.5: 0.09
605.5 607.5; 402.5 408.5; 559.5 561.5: 0.23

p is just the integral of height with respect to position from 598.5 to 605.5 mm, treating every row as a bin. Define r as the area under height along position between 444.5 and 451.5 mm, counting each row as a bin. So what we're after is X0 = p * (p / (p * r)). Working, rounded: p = 824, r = 768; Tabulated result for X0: 1.07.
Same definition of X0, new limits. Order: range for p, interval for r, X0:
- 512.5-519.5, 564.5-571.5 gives 1.08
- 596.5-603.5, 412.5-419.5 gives 1.01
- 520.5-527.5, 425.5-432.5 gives 1.15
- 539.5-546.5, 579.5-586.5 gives 0.90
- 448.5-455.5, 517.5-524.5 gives 0.95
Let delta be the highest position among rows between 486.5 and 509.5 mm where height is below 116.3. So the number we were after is 509.0 mm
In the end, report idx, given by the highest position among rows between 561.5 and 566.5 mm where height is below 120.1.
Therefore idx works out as 566.0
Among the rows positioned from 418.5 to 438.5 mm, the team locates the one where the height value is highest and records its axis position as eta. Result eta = 423.0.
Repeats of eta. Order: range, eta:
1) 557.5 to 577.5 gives 577.0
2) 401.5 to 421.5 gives 420.0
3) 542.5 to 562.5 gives 561.0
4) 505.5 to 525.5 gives 518.0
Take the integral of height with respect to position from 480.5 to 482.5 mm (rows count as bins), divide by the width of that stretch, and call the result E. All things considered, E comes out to 123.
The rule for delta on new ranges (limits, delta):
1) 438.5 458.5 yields 458.0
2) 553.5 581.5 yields 574.0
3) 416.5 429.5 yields 429.0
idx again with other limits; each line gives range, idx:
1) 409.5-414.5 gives 413.0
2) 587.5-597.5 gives 595.0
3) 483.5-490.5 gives 485.0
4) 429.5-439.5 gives 439.0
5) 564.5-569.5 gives 569.0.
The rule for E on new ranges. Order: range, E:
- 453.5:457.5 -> 116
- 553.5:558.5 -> 111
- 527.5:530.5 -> 131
